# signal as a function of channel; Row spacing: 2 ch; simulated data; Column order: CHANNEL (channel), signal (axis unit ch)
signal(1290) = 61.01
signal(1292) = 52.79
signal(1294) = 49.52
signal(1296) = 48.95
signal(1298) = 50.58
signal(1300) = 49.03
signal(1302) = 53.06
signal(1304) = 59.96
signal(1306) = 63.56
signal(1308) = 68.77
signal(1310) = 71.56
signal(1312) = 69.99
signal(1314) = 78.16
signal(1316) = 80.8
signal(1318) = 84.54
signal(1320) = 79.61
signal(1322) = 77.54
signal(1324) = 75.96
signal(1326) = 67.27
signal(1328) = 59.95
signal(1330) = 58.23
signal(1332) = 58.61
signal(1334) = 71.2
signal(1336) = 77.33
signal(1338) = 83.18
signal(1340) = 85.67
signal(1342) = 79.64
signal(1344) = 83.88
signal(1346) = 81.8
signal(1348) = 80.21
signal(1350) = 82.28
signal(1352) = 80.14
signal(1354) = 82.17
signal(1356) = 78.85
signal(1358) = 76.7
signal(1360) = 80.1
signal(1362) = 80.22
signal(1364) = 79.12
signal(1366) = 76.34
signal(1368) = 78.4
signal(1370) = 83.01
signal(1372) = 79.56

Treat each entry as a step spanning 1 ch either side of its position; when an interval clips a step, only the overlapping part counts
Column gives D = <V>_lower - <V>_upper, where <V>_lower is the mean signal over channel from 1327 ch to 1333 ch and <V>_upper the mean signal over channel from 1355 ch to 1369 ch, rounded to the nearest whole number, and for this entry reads -20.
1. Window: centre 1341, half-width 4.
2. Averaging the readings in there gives 83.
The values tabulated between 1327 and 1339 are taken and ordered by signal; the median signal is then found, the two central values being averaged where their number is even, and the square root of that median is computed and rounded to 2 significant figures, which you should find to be 8.1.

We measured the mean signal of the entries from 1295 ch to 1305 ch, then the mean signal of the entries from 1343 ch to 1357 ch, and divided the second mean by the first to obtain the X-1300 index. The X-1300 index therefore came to 1.55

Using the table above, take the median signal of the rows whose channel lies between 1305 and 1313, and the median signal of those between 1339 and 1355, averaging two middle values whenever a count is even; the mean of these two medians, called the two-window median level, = 76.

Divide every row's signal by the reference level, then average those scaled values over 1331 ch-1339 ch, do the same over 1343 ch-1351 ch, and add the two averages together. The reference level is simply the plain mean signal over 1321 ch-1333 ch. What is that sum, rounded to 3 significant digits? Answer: 2.33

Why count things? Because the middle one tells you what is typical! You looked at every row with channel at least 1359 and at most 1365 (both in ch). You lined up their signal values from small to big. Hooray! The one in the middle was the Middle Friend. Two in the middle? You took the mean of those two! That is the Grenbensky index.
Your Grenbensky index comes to 80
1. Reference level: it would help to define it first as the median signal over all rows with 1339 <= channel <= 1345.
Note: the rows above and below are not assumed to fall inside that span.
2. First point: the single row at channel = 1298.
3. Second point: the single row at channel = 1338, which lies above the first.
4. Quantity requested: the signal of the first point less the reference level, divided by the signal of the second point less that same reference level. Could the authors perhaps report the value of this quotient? 48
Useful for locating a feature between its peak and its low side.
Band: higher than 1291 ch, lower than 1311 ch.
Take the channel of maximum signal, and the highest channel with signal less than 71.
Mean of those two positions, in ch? 1309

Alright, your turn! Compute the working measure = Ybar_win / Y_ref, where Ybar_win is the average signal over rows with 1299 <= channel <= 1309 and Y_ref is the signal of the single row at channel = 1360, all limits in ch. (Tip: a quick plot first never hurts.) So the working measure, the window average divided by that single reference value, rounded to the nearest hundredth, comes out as 0.74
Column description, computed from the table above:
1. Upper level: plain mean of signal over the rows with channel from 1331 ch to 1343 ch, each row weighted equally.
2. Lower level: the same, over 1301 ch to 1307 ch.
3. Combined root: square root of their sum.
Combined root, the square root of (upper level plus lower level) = 11.61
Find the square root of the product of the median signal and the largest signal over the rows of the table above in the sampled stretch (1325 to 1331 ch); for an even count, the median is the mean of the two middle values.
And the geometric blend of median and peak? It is 63.5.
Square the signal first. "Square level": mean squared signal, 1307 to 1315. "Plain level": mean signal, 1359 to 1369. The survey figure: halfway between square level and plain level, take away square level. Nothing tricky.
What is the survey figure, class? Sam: -2568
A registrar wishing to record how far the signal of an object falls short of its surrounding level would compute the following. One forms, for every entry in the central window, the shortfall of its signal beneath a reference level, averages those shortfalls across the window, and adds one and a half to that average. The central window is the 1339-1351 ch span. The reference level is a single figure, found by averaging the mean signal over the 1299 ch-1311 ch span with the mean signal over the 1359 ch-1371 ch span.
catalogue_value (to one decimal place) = -10.5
